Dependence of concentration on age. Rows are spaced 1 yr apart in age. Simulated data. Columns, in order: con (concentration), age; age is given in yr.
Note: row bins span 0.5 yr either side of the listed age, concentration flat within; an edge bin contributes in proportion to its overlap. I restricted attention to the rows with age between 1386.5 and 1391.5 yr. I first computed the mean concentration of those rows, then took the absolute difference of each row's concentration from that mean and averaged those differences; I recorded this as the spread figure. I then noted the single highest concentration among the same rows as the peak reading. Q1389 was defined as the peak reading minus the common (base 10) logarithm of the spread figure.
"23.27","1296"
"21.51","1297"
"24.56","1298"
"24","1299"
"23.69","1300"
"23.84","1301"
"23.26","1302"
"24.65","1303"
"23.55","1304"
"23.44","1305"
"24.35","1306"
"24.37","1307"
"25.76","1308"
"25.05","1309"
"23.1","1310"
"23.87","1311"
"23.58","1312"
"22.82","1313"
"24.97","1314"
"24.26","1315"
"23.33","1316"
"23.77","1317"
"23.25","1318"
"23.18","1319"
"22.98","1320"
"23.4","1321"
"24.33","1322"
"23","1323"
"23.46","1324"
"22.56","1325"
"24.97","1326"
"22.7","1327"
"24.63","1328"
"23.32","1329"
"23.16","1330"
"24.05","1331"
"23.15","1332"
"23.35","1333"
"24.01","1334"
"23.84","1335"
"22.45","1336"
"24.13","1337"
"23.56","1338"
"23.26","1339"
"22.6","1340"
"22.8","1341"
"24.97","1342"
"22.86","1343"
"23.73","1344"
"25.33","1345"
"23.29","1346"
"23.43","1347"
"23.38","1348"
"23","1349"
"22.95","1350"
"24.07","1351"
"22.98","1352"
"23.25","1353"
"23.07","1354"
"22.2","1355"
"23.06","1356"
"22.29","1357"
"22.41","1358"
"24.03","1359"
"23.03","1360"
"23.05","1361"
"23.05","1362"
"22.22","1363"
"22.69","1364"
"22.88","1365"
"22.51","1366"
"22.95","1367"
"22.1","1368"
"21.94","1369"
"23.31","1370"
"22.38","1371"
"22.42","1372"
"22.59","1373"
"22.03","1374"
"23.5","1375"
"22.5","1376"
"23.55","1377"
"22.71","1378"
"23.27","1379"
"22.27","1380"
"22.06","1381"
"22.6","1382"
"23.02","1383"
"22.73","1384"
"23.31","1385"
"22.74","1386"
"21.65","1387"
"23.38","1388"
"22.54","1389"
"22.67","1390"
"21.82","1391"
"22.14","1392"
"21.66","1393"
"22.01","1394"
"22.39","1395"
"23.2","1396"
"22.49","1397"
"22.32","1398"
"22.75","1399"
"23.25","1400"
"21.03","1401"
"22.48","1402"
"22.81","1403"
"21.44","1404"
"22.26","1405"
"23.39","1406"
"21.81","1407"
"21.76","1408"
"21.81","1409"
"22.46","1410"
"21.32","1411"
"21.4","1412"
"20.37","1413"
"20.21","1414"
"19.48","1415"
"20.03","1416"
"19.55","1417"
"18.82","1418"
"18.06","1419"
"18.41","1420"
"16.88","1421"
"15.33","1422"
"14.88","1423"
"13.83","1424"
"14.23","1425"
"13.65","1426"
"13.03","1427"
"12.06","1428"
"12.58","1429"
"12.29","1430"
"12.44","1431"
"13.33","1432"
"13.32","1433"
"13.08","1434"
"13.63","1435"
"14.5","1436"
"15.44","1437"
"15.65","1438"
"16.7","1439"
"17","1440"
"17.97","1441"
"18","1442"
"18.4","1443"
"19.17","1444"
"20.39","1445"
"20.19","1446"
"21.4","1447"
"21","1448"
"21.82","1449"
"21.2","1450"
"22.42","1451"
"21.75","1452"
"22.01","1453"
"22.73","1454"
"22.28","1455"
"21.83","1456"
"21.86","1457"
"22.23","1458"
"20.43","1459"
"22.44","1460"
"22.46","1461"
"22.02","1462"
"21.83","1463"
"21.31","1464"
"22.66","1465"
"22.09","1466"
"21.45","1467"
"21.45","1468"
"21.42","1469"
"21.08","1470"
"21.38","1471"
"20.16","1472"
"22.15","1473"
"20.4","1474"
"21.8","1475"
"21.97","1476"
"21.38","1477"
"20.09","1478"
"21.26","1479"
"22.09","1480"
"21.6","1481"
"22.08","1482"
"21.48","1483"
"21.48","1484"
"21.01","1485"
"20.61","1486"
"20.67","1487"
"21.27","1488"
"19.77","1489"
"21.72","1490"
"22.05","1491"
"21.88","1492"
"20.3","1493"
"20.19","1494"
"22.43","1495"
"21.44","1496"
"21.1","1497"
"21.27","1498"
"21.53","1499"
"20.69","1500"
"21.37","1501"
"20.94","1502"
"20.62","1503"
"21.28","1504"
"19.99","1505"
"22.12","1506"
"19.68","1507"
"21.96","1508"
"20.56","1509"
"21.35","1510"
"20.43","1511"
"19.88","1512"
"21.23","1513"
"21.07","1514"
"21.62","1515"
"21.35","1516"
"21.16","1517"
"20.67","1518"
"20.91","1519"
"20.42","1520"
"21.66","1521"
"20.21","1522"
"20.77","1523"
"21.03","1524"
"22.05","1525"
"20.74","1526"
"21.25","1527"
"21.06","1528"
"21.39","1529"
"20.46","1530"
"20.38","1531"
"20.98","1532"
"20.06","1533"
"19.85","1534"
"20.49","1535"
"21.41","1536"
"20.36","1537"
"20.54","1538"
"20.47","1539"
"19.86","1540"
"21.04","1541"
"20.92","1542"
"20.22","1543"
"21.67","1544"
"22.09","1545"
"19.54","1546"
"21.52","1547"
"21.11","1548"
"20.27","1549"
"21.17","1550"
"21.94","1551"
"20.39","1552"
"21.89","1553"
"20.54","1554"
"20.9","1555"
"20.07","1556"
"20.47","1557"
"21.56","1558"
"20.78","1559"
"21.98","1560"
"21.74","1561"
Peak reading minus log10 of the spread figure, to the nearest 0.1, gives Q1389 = 23.6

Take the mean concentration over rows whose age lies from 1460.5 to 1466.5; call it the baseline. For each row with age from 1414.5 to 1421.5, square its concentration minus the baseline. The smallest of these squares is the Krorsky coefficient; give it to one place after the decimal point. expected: 4.1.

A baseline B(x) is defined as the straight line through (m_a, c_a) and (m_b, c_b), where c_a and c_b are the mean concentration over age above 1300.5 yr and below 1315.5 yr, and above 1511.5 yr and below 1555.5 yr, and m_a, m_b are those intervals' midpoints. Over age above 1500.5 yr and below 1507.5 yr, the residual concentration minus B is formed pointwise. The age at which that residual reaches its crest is 1506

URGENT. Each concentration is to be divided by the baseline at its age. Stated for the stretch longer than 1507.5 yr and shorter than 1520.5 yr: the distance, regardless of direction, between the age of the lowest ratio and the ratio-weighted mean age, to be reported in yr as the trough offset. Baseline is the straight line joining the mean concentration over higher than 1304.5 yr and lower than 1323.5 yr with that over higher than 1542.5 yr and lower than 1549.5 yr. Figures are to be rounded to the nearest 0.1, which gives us 2.0 yr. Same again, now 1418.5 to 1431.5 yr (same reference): 3.5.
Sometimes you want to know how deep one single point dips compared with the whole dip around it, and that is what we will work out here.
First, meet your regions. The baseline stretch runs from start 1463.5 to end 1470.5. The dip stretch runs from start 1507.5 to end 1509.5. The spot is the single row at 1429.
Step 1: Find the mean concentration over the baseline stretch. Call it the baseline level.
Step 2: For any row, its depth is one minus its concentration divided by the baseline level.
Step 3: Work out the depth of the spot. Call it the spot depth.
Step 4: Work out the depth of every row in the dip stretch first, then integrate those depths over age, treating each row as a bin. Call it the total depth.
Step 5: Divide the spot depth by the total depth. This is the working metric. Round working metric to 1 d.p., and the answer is 12.0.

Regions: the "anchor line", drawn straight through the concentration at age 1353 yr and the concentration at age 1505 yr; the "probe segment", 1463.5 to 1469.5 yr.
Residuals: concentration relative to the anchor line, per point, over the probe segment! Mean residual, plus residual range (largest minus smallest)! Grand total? 2.3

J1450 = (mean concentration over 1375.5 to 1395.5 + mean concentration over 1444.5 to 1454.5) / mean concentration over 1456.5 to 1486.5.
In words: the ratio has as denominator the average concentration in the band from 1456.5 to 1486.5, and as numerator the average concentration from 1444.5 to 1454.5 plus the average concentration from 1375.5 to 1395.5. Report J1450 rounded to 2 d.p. 2.05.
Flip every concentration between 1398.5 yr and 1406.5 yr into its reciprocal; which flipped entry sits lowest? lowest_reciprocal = 0.043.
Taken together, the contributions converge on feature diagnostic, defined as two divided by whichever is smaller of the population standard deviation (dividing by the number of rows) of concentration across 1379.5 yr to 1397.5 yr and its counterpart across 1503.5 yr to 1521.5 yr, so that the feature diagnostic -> 3.9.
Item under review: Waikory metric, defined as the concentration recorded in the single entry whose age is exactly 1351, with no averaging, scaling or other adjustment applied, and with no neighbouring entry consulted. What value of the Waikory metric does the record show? 24.07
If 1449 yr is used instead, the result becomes 21.82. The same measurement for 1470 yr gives 21.08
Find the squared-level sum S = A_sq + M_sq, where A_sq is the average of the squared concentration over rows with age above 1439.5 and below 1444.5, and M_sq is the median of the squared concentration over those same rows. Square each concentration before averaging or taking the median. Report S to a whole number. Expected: 652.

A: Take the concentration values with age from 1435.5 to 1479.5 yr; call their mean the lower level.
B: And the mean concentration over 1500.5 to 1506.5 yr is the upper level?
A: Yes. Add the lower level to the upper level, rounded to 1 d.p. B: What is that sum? 41.7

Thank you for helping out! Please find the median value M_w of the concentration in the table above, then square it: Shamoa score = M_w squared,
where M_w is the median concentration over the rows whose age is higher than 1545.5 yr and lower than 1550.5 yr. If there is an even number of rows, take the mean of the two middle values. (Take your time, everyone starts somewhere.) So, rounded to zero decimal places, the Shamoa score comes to 446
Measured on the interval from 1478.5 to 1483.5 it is 467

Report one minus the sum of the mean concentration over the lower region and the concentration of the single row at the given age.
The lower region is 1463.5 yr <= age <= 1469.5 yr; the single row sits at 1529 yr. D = -42.1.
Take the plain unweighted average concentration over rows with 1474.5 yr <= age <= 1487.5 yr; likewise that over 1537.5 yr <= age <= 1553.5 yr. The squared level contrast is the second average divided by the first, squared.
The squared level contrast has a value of 1.0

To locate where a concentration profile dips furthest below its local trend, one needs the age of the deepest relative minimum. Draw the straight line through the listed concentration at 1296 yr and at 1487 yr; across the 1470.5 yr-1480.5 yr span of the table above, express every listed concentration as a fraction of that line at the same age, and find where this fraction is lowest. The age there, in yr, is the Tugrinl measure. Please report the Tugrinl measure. 1472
